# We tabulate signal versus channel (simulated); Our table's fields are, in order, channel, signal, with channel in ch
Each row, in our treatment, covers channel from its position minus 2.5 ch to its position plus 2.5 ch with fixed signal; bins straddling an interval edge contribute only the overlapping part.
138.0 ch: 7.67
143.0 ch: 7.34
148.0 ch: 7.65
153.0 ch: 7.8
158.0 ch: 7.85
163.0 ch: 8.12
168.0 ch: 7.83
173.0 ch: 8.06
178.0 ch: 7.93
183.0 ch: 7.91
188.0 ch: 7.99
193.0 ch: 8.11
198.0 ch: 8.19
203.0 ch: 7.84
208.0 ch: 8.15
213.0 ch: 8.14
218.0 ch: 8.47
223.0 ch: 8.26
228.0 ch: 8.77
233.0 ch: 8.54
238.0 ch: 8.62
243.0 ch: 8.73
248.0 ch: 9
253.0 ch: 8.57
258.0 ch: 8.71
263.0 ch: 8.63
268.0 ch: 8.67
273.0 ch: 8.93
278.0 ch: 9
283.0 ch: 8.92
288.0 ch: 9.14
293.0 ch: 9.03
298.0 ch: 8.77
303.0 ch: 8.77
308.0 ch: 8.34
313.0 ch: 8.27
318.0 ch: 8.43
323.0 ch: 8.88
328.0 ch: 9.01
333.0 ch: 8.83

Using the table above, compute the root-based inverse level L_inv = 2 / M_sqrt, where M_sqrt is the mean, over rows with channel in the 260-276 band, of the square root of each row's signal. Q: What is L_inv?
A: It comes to 0.68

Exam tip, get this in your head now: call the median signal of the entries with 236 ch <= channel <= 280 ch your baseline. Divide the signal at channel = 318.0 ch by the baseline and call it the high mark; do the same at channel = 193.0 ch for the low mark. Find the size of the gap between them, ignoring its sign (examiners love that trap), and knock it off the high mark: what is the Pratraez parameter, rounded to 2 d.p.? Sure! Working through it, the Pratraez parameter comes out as 0.93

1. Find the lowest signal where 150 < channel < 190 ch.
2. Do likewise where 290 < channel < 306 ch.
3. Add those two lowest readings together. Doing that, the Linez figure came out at 16.6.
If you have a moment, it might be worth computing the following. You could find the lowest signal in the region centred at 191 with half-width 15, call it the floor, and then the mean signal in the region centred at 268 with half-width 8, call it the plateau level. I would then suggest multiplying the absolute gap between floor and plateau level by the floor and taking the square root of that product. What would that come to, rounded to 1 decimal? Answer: 2.7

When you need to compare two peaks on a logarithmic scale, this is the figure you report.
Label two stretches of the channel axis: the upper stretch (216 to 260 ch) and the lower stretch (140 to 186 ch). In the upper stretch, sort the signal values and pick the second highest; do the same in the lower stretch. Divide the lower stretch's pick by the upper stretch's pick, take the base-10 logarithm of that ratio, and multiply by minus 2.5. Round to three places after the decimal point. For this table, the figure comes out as 0.092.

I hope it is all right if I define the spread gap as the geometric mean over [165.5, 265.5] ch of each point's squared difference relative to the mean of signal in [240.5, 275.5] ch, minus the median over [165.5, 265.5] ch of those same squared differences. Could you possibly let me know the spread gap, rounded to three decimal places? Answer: -0.195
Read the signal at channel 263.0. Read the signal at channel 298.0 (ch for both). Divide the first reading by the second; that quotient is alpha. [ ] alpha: 0.984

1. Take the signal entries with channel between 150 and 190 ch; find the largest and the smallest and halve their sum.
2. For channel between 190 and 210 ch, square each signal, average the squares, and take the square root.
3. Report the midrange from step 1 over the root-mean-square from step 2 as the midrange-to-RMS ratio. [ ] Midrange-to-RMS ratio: 0.986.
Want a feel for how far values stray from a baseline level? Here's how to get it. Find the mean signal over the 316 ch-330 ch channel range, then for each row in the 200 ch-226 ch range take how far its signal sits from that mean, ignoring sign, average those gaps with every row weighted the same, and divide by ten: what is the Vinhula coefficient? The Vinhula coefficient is 0.06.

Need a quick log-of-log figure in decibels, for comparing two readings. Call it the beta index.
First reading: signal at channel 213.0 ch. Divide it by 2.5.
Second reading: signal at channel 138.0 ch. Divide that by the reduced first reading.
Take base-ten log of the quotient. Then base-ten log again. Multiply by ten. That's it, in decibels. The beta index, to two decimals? -4.29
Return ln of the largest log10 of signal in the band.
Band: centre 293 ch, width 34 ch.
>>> -0.04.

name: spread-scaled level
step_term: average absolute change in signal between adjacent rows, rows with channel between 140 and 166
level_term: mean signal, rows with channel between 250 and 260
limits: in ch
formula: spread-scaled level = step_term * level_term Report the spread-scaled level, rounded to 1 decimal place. 1.7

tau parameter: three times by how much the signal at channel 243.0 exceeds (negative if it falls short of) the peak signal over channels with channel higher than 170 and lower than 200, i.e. 1.6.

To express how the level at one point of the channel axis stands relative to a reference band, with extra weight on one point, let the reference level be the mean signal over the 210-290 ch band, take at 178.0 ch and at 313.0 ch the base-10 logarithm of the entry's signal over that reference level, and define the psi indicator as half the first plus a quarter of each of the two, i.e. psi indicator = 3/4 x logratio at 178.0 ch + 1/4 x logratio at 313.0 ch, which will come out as -0.035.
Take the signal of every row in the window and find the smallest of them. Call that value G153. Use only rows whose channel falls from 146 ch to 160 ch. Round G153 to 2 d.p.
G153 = 7.65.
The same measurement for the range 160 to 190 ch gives 7.83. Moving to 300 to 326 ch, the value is 8.27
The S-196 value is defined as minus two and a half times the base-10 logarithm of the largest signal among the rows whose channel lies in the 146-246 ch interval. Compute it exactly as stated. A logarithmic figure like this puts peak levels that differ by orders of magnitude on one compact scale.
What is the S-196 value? -2.36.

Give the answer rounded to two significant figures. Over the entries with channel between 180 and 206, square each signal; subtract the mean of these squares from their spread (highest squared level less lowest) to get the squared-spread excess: -59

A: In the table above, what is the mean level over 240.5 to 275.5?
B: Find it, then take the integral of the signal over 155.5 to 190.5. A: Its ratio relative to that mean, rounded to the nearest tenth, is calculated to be 31.8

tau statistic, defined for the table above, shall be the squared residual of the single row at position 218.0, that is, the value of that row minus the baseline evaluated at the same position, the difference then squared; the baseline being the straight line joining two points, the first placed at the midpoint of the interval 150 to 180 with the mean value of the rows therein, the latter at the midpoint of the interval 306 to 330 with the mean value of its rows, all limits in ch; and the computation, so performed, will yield 0.10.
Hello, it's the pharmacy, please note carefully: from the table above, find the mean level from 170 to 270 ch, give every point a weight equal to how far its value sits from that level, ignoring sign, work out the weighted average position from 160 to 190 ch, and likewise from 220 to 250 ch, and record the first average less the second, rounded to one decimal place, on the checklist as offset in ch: -62.8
